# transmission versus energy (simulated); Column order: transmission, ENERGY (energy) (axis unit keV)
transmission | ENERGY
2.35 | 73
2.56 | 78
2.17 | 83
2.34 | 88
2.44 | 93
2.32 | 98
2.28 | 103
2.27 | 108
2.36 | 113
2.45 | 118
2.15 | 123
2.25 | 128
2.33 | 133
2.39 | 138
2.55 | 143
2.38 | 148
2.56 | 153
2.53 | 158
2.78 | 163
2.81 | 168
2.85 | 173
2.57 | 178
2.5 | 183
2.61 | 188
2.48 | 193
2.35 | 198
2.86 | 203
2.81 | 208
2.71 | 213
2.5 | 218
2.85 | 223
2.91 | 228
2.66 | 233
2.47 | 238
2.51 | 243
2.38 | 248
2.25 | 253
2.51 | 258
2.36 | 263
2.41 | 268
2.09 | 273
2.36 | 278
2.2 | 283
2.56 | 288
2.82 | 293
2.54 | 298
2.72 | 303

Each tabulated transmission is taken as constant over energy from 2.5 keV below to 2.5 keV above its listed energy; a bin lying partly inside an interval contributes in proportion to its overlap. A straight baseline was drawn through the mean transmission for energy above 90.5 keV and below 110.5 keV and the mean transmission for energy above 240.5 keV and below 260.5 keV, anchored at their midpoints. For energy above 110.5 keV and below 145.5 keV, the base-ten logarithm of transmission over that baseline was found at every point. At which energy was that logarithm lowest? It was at 123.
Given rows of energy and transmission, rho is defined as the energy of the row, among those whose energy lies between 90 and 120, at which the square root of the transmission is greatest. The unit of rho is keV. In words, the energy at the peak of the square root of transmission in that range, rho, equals 118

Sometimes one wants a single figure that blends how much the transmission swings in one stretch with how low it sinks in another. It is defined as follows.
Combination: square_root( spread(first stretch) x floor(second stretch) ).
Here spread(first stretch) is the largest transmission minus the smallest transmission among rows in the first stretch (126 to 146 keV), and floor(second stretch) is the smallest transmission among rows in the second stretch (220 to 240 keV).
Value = 0.86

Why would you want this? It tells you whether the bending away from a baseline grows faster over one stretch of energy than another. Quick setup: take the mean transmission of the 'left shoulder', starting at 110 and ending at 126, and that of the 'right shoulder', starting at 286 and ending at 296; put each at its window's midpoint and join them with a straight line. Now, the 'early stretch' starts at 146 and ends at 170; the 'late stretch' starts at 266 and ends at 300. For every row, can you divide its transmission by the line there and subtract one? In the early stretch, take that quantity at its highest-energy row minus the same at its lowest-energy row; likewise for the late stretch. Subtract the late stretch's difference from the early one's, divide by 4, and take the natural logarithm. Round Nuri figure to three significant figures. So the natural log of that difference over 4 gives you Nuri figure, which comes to -3.40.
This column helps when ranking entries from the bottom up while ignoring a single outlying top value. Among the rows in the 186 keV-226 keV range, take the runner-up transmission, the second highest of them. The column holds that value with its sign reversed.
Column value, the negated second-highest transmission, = -2.85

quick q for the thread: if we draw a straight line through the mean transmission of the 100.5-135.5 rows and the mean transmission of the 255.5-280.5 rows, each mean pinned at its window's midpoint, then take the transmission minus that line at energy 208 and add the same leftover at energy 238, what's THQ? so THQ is 0.62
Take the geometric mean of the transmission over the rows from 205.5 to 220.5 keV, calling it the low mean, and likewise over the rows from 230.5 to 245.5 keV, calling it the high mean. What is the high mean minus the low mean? -0.1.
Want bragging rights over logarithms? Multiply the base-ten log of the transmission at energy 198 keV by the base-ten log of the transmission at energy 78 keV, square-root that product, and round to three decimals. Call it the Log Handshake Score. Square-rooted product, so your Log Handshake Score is 0.389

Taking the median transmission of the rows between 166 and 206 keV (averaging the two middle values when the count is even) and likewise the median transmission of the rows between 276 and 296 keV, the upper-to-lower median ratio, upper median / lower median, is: 0.95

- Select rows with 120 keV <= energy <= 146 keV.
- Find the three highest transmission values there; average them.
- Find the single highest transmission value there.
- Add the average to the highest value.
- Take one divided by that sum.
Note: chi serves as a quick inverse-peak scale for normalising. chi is 0.201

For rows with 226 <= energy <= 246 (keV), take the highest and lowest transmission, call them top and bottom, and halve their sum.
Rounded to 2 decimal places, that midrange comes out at 2.69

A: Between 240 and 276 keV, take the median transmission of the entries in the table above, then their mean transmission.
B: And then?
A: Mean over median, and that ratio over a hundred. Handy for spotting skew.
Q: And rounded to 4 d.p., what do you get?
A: 0.0099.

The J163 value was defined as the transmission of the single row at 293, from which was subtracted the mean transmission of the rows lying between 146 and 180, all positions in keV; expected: 0.18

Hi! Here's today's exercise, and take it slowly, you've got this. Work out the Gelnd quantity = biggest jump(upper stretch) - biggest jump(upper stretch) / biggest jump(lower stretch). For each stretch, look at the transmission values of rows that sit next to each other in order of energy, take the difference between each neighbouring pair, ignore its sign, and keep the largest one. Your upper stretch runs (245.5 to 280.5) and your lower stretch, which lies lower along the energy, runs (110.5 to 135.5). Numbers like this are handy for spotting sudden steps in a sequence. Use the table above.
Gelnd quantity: -0.75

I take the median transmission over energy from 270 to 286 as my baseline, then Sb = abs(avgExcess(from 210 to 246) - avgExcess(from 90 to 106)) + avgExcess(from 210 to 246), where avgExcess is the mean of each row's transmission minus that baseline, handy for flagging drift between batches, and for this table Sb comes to 0.8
